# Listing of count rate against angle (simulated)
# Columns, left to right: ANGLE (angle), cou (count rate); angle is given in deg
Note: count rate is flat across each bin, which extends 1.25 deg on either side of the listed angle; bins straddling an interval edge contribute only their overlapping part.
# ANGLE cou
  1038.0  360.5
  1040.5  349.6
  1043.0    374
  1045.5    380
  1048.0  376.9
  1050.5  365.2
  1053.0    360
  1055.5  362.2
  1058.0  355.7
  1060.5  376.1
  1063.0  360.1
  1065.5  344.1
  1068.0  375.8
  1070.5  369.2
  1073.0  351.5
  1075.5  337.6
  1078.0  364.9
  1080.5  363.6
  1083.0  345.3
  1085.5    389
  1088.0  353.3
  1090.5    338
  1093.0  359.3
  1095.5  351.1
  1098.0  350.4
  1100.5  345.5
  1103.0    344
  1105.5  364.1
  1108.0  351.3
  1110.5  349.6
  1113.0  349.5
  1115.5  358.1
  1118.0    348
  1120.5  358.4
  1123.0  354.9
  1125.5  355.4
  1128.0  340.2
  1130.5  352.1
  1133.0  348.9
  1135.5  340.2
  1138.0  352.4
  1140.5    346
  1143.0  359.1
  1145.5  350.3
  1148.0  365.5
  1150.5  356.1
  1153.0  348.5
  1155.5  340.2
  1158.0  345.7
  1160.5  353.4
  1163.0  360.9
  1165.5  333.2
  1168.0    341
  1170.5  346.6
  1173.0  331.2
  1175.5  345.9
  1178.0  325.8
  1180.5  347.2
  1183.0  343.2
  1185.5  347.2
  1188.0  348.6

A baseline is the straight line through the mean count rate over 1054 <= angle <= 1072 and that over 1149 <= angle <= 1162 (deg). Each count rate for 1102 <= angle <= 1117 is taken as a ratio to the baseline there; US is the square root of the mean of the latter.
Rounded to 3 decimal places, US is 0.995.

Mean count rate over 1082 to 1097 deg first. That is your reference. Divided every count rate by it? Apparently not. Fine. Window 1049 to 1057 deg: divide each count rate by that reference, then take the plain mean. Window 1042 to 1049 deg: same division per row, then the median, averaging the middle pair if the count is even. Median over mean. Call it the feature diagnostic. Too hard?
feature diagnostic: 1.04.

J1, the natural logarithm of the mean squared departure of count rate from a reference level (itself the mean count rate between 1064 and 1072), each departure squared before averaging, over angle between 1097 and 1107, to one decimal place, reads 5.3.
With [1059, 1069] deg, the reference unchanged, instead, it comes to 5.2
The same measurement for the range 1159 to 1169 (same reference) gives 5.9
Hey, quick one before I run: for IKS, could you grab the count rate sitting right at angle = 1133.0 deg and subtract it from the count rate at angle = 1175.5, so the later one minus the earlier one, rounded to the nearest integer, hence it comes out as -3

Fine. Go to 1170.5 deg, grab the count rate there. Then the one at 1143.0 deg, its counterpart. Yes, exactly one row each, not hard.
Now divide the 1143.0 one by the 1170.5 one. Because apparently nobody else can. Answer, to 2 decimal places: 1.04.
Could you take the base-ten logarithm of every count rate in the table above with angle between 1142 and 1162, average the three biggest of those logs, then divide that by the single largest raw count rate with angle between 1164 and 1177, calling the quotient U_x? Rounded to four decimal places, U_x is 0.0074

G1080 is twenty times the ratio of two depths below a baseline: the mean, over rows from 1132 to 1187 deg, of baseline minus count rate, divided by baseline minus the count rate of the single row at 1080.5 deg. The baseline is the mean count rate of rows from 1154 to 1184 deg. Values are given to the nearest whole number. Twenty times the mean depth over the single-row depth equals 4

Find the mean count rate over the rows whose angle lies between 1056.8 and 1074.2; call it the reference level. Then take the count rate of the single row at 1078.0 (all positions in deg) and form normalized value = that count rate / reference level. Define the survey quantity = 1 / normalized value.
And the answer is 0.99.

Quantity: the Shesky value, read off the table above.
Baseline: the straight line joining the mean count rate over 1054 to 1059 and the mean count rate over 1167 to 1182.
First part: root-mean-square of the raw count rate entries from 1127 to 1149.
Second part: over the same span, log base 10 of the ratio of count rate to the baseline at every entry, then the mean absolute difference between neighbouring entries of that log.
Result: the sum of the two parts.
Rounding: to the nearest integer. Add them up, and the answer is 351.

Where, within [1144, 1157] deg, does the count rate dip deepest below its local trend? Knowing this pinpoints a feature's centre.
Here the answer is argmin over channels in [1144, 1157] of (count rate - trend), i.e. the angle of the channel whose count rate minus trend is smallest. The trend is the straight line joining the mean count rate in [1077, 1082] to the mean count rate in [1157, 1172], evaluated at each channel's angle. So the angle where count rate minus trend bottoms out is 1155.5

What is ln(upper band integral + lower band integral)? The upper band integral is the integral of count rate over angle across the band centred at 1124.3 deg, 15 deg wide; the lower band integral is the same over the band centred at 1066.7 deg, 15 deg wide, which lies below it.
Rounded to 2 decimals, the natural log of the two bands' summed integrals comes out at 9.28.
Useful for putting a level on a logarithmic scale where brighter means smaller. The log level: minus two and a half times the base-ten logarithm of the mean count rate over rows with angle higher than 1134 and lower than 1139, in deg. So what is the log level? -6.35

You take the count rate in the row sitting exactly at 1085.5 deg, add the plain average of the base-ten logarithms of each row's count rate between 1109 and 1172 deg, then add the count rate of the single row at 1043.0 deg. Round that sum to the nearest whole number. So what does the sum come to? 766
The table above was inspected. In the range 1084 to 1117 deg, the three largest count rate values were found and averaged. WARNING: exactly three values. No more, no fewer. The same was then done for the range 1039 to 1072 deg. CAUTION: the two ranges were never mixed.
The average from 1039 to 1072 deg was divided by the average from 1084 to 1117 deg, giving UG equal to 1.02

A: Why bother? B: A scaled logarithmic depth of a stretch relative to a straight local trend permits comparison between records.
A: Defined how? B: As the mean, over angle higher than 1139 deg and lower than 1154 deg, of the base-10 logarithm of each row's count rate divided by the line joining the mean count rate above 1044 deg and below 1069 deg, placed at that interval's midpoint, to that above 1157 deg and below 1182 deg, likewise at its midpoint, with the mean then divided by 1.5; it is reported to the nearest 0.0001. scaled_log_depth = 0.0054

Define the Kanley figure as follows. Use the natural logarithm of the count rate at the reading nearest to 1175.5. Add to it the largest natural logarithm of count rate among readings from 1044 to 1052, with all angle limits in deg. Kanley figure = 11.79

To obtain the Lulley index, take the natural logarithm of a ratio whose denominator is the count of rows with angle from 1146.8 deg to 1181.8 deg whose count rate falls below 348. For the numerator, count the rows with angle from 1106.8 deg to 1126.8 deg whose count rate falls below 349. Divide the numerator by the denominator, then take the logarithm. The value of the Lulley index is -2.2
